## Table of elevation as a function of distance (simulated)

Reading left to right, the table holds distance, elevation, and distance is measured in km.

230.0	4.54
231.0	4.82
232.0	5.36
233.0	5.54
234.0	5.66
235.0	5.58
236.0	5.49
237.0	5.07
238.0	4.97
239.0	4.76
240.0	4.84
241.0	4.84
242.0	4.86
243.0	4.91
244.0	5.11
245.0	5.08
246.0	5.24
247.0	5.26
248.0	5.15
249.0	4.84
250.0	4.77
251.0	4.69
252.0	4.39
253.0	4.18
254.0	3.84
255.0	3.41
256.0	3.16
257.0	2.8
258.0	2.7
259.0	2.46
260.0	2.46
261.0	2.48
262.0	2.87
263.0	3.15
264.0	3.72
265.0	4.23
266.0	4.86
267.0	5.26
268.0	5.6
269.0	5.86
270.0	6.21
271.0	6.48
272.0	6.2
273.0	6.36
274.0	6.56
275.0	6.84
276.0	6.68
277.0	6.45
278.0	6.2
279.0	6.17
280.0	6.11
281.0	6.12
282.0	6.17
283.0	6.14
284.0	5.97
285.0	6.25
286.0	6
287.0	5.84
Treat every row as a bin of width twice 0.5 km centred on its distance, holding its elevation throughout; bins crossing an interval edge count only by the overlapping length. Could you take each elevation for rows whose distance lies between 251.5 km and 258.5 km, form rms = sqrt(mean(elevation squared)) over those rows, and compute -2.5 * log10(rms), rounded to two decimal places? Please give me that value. -1.38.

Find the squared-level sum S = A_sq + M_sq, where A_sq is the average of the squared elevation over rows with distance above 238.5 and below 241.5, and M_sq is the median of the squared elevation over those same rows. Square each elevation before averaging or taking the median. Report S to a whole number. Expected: 47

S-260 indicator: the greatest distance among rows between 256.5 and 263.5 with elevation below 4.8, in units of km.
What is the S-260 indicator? 263.0 km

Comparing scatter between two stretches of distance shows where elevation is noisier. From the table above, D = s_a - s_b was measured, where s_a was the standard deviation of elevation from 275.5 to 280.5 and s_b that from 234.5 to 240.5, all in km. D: -0.10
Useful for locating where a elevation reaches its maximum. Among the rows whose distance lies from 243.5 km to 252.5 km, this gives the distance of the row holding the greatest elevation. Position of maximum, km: 247.0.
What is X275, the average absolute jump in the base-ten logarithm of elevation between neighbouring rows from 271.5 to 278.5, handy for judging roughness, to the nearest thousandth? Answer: 0.014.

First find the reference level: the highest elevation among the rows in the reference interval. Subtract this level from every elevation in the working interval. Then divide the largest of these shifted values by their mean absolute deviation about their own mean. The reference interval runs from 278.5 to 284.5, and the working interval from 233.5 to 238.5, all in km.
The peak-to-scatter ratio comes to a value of -2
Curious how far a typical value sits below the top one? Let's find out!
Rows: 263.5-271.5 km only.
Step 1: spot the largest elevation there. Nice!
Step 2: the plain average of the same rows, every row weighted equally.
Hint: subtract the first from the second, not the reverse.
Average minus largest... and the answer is -1.2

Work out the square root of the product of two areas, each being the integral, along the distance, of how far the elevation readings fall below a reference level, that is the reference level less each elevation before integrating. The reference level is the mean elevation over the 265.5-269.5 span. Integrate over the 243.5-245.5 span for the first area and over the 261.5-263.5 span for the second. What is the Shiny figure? 1.7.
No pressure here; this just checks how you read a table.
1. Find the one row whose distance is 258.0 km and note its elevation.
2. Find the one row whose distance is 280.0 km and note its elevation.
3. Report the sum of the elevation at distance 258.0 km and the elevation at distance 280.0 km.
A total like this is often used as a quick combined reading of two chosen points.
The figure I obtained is 8.8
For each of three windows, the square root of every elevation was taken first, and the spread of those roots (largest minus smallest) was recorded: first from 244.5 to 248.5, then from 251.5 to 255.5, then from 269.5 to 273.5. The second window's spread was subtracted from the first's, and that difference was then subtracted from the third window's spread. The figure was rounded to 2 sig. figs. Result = 0.26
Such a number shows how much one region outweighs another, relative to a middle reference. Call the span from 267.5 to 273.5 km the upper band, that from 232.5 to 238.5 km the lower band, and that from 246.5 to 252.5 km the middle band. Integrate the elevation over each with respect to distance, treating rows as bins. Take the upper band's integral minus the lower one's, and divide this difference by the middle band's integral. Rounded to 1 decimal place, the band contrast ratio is 0.2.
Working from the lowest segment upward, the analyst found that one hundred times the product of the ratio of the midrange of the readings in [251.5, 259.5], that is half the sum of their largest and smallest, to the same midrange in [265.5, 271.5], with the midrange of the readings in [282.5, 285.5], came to 369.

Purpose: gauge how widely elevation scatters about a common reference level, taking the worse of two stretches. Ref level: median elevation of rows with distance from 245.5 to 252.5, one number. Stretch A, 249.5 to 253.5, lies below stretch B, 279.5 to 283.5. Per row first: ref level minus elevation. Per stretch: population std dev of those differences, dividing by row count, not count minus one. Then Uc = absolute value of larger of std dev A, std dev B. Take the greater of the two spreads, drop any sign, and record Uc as 0.24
